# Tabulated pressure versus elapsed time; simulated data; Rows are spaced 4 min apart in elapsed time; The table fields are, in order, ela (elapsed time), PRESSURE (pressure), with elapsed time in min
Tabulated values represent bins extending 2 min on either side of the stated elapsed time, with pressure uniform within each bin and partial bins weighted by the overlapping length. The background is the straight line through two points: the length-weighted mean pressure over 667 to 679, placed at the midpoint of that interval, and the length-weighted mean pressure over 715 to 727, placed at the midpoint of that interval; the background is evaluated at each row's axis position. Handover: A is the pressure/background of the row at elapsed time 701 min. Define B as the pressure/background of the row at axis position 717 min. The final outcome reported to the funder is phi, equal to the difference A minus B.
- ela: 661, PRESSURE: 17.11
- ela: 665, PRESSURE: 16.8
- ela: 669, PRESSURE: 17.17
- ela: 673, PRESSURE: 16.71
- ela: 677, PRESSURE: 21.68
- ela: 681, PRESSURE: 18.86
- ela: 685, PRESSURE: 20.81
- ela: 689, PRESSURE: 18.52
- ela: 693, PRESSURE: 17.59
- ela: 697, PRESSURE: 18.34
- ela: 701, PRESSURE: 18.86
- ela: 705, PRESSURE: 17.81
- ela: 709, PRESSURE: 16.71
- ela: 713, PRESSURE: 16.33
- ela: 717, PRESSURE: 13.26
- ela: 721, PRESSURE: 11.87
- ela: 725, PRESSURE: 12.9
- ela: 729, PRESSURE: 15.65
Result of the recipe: 0.2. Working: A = 1.25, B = 1.0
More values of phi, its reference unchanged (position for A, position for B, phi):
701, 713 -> 0.1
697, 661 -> 0.3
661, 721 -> -0.1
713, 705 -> 0.0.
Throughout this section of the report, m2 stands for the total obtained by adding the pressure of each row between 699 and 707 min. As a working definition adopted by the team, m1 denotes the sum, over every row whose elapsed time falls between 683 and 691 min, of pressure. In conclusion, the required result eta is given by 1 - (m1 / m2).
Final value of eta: -0.07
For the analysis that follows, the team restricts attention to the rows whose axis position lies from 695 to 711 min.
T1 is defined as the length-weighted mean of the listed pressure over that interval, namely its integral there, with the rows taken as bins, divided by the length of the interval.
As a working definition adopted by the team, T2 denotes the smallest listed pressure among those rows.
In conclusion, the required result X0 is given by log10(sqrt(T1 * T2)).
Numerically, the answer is 1.24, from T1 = 17.9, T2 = 16.71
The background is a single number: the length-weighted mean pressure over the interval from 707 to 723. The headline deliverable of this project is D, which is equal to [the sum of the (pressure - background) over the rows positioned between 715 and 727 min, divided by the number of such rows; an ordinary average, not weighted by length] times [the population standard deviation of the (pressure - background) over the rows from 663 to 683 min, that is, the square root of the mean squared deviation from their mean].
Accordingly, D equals -4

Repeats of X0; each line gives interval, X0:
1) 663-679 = 1.24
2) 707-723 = 1.12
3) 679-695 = 1.26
